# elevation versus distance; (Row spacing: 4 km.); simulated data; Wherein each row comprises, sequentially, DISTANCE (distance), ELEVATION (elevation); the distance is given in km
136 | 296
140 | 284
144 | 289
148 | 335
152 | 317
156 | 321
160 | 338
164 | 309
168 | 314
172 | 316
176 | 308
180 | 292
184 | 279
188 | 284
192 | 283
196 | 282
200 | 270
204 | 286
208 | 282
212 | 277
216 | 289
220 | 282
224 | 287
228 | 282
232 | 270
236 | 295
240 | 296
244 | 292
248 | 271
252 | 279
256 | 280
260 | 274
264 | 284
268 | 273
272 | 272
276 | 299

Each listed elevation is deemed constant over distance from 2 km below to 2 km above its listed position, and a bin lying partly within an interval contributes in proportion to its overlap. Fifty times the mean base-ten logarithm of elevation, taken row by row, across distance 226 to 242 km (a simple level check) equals 123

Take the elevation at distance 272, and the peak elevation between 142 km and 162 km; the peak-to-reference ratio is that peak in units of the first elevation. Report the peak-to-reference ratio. 1.24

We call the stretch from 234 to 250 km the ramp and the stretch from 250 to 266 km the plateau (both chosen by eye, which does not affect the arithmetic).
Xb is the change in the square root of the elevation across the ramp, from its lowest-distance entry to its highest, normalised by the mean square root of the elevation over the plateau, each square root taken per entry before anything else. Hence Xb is -0.043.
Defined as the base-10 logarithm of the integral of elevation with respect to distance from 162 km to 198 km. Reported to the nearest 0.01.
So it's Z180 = 4.03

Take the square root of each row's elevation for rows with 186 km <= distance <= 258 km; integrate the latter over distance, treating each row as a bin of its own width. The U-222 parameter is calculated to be 1210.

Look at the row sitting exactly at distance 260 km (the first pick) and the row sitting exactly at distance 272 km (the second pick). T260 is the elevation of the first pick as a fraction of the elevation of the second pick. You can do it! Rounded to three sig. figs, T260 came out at 1.01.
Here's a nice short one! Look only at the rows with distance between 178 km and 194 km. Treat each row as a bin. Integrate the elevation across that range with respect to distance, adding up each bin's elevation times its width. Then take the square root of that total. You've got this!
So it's 67.5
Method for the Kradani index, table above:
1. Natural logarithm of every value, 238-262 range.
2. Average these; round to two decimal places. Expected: 5.64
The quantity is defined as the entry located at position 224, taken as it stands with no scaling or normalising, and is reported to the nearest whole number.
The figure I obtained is 287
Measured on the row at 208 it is 282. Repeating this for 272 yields 272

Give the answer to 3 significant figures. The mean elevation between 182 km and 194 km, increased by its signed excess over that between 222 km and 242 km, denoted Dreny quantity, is 278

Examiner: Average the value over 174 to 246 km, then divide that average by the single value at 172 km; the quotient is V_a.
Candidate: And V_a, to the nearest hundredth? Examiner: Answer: 0.90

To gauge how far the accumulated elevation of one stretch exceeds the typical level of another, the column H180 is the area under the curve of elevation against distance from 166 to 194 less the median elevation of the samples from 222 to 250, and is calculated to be 8017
